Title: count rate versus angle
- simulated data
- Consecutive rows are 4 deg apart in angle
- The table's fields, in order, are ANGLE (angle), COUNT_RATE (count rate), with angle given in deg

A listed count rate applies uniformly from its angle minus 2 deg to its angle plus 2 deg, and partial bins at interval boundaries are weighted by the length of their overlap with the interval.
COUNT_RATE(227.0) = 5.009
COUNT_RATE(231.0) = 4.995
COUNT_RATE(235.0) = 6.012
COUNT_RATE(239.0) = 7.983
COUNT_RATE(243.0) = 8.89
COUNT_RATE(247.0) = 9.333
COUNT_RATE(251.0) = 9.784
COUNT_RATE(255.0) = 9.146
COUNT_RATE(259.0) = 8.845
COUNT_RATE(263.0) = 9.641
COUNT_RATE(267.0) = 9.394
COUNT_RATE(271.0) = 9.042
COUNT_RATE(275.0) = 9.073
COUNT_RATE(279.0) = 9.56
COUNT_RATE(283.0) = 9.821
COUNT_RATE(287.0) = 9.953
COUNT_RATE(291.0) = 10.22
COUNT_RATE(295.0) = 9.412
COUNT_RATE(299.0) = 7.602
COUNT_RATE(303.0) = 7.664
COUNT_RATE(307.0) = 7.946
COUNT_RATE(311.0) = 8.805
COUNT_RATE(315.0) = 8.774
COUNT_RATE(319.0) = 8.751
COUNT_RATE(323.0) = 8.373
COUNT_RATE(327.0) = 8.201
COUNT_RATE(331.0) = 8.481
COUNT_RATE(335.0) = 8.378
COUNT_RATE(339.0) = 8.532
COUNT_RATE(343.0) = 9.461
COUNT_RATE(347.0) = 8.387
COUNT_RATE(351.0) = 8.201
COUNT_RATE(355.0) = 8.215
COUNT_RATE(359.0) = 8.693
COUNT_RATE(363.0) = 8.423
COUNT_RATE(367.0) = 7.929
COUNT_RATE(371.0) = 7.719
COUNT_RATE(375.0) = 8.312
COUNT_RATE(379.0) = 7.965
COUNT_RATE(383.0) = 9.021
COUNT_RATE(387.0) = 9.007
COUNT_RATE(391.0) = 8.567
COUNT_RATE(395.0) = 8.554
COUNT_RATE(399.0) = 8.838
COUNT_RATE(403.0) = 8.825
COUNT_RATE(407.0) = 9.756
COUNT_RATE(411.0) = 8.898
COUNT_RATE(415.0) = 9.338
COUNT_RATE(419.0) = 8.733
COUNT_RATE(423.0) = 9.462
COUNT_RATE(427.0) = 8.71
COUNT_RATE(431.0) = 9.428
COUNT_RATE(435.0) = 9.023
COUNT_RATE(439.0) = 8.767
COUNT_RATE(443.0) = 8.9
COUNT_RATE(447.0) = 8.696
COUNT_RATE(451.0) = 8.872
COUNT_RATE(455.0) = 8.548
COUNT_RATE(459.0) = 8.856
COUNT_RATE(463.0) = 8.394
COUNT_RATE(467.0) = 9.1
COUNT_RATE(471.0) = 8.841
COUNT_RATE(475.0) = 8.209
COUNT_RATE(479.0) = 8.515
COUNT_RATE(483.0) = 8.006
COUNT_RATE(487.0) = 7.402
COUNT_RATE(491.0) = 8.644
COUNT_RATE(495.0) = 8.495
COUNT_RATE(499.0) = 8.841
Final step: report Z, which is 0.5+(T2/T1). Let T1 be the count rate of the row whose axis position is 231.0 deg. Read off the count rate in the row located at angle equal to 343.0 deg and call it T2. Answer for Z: 2.39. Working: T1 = 4.995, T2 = 9.461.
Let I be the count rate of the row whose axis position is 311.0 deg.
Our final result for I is 8.805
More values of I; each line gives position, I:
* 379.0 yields 7.965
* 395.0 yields 8.554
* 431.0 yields 9.428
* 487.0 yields 7.402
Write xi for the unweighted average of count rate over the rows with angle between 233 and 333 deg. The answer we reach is 8.83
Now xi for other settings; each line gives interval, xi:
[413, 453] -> 8.99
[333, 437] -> 8.71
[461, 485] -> 8.51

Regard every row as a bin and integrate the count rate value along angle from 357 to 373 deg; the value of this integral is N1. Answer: 131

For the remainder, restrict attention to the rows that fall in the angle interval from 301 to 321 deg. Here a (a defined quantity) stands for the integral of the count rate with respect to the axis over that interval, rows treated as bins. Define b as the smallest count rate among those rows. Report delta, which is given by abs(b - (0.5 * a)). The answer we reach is 76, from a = 168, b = 7.664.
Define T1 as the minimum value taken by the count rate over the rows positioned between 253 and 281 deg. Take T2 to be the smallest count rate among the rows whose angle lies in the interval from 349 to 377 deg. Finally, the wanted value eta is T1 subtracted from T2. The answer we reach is -1.1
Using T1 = 8.845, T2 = 7.719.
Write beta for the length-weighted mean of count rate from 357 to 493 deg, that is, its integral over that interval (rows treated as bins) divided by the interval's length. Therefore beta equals 8.68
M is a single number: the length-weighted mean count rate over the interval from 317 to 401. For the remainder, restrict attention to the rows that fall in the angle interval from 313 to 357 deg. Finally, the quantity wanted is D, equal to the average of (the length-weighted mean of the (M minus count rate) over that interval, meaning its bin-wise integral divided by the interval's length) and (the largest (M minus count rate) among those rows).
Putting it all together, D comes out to 0.11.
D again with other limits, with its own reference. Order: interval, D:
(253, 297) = -0.68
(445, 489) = 0.53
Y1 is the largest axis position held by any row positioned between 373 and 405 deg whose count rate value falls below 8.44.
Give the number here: 379.0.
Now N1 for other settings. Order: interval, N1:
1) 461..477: 138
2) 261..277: 149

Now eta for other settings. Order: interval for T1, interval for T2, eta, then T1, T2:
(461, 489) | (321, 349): 0.8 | 7.402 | 8.201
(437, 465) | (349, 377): -0.7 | 8.394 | 7.719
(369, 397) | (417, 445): 1.0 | 7.719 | 8.71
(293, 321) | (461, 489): -0.2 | 7.602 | 7.402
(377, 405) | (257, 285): 0.9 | 7.965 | 8.845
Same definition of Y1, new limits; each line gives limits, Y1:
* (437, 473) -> 463.0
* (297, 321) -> 307.0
